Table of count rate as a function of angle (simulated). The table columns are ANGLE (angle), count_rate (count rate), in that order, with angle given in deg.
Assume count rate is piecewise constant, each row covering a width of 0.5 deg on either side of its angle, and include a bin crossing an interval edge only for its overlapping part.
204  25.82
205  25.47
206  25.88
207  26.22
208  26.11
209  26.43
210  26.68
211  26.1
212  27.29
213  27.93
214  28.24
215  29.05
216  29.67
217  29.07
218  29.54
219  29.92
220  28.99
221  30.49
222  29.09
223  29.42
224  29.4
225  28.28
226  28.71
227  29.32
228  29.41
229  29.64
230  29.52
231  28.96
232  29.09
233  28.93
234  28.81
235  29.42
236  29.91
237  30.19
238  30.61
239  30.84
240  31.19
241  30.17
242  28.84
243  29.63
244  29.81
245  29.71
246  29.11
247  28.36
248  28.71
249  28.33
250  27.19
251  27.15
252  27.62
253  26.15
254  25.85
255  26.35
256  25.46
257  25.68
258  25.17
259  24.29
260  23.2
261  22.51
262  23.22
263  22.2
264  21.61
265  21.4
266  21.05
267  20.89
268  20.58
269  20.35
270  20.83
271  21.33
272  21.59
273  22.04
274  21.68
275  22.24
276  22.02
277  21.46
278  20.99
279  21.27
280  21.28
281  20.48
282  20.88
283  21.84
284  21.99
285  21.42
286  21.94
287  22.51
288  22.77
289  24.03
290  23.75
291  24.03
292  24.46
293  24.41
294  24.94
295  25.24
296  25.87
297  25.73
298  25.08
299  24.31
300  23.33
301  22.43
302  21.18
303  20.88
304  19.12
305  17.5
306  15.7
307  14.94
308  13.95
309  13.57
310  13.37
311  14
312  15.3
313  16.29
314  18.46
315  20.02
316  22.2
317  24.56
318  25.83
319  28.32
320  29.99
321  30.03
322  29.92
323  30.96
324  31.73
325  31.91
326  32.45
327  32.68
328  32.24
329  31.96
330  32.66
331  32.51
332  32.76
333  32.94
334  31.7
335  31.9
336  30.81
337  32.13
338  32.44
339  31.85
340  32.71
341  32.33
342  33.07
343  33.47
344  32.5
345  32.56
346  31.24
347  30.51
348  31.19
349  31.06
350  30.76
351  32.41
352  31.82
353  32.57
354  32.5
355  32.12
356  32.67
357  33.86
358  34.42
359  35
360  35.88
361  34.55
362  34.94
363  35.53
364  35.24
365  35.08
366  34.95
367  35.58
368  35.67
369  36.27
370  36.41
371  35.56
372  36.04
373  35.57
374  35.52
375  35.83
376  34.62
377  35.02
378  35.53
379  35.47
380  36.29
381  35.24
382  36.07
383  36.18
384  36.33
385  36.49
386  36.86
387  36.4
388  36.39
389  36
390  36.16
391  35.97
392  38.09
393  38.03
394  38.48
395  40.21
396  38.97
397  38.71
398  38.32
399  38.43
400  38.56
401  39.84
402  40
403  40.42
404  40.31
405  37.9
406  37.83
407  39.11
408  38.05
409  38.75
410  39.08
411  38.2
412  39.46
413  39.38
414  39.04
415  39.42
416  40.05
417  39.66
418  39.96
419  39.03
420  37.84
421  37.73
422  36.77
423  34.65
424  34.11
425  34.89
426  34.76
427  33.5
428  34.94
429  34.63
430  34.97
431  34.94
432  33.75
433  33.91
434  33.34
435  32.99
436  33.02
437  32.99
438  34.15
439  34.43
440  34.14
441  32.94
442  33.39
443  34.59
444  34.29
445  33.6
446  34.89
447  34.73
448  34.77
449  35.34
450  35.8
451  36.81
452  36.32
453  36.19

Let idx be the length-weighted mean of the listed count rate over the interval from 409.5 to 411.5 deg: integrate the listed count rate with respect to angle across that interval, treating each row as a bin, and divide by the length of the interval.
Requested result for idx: 39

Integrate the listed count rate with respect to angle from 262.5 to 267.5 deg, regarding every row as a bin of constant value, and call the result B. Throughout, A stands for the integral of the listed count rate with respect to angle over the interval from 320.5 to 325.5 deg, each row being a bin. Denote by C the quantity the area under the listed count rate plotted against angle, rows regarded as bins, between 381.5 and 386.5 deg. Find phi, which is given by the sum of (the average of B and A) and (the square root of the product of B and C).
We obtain 270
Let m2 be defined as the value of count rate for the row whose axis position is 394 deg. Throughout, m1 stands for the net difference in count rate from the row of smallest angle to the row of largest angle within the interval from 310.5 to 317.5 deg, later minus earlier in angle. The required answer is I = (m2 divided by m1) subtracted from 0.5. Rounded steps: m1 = 11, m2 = 38.48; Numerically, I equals -3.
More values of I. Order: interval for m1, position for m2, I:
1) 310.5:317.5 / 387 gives -3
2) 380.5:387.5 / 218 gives -25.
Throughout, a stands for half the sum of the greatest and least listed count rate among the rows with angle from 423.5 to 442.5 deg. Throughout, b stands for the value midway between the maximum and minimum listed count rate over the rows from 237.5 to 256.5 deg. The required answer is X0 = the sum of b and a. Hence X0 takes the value 62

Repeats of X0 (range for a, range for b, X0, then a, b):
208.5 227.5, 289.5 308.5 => 48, 28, 20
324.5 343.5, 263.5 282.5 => 53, 32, 21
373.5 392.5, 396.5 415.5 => 75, 36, 39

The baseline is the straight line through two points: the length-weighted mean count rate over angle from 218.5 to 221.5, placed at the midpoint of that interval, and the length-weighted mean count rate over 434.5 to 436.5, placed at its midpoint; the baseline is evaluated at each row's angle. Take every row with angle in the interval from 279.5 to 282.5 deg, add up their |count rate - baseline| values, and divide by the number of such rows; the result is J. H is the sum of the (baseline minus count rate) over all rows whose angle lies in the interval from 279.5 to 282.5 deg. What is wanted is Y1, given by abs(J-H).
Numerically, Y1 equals 20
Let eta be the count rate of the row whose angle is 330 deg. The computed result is 32.66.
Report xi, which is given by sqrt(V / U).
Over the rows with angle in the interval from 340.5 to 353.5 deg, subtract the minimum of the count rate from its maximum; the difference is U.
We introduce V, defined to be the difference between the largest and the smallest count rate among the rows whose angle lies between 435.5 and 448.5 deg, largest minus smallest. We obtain 0.81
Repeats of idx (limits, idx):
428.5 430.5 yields 35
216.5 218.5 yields 29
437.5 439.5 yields 34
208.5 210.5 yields 27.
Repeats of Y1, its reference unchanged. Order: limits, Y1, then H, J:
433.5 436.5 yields 0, 0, 0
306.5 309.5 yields 34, 51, 17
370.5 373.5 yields 15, -11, 4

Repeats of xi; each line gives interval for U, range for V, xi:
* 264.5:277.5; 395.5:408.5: 1.17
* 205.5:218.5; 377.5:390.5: 0.65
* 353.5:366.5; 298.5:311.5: 1.71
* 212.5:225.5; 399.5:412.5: 1.01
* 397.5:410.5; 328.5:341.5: 0.91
